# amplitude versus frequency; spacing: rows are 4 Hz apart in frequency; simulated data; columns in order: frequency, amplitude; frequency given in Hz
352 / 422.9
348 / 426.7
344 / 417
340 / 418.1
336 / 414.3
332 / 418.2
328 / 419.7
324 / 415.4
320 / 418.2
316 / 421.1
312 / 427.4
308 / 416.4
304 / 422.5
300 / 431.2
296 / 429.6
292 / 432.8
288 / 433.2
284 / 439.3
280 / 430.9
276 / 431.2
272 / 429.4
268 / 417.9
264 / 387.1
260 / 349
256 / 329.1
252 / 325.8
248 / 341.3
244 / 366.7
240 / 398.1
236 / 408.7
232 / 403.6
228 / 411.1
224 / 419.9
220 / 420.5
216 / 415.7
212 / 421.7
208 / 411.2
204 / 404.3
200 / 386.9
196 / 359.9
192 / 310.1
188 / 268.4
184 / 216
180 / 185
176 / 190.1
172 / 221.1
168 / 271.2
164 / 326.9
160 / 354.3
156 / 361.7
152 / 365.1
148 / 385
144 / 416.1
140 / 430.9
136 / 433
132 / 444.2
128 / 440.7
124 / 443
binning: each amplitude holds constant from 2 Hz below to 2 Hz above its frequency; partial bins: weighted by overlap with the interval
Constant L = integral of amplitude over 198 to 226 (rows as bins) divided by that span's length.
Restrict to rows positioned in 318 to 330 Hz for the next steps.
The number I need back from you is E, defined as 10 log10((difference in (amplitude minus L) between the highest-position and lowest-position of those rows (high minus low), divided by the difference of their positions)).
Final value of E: -7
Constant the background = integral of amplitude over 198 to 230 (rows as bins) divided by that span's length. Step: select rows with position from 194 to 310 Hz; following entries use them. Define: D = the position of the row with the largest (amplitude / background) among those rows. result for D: 284 Hz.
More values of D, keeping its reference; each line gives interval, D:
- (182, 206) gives 204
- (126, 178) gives 132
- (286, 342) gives 288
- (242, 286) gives 284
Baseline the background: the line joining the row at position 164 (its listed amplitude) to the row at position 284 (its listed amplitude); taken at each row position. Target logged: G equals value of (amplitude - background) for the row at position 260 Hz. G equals -68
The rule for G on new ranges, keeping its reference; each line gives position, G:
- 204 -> 40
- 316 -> -48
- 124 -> 154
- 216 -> 40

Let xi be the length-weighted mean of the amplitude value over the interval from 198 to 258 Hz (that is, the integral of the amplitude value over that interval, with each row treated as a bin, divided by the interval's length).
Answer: 391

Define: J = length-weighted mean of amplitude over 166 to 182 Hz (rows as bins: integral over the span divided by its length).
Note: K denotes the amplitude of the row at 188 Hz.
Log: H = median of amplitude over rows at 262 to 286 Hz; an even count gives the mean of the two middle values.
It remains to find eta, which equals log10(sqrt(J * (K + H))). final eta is 2.59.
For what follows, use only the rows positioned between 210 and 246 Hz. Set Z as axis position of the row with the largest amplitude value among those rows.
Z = 212 Hz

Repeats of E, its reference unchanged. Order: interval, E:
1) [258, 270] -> 9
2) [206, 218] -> -2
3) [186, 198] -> 11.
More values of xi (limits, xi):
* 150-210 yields 309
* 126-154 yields 416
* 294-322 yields 424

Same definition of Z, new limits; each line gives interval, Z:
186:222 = 212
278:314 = 284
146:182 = 148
